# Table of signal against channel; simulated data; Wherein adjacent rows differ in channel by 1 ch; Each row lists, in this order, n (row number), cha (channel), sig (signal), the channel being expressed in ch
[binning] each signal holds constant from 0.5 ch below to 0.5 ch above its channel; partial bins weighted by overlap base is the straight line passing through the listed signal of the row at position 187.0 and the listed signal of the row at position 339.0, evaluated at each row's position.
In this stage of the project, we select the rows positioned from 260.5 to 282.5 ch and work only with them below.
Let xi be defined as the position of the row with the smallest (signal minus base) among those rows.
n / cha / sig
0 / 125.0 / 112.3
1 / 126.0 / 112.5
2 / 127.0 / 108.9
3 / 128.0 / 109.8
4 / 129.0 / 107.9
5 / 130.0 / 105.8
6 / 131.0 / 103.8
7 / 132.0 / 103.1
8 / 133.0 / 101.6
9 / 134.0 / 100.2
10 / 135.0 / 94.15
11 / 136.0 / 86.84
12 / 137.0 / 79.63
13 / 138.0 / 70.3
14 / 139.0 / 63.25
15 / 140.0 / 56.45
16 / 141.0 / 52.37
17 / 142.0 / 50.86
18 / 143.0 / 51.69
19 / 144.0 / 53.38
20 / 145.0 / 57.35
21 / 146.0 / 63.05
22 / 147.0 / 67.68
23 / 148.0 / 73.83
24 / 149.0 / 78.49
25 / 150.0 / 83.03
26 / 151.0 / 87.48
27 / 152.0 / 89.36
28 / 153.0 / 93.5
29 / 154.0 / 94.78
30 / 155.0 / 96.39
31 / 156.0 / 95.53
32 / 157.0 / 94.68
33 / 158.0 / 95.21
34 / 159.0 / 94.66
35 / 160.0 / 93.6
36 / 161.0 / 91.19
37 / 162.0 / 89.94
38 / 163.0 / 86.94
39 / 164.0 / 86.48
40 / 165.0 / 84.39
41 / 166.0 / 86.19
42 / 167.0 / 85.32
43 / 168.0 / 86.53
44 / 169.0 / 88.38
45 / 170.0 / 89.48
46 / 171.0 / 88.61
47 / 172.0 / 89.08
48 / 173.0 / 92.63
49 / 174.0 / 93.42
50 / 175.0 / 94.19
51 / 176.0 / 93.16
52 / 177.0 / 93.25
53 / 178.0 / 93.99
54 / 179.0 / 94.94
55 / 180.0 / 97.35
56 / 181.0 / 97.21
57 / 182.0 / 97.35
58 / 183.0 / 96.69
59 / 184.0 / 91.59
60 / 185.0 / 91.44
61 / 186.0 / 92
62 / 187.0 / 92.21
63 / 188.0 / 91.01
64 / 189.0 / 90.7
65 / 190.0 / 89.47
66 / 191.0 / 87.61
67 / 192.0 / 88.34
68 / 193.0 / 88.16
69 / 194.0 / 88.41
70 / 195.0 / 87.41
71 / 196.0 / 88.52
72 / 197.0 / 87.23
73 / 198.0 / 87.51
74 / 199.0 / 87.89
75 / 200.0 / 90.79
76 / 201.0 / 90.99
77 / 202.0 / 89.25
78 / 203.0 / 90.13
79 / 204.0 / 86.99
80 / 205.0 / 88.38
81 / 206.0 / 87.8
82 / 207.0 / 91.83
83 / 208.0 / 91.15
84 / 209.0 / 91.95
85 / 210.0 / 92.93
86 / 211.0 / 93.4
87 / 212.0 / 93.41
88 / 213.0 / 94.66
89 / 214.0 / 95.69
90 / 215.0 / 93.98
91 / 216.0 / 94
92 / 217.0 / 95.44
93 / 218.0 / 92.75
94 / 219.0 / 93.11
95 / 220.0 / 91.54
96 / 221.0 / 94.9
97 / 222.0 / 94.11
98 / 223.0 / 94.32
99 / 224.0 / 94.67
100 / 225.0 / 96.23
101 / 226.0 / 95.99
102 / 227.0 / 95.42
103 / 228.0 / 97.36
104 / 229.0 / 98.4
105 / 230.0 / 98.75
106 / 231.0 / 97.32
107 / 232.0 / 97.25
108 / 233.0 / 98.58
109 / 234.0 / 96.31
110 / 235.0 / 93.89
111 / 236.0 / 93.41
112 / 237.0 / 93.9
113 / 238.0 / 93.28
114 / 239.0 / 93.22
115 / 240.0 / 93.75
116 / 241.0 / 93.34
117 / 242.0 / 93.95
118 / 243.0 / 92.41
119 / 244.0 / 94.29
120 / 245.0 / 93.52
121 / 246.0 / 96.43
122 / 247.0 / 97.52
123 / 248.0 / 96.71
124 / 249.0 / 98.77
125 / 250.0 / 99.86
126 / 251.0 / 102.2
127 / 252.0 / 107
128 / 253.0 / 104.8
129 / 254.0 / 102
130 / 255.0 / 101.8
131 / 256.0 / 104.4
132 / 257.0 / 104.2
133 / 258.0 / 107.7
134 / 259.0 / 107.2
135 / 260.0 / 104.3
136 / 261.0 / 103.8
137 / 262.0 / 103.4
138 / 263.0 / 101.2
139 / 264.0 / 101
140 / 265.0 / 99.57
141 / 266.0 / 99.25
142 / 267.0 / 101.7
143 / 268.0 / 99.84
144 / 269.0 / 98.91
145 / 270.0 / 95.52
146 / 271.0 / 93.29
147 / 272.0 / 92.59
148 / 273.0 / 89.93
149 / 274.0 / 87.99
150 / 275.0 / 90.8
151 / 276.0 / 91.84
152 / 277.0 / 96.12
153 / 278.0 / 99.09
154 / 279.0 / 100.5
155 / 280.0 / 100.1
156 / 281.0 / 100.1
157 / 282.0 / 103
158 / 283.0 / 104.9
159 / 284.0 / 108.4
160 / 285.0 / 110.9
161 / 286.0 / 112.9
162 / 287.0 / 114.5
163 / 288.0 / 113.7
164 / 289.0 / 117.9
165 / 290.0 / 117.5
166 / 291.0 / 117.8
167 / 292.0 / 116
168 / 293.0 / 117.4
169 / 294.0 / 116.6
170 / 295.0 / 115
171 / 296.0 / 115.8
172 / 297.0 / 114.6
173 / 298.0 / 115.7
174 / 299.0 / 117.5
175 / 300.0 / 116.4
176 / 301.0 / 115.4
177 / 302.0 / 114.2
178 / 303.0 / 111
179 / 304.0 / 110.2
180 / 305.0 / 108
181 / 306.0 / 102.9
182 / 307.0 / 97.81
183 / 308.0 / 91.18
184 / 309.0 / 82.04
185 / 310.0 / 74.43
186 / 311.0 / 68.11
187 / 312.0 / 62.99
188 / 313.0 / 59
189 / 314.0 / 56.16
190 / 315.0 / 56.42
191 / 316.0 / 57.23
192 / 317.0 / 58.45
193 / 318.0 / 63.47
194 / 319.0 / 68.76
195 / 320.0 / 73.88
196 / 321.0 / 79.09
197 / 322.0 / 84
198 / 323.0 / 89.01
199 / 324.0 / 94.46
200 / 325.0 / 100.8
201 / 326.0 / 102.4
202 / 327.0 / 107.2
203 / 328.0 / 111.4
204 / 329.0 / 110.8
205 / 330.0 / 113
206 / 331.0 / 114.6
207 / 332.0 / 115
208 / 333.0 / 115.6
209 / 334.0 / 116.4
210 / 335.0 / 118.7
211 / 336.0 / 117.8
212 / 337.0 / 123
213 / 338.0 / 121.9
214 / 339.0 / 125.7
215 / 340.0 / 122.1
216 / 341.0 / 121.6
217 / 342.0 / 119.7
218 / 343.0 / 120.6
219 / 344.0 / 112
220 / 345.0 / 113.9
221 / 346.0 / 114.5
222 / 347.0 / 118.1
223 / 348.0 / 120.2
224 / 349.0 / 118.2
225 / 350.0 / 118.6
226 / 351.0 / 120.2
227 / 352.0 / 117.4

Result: 274.0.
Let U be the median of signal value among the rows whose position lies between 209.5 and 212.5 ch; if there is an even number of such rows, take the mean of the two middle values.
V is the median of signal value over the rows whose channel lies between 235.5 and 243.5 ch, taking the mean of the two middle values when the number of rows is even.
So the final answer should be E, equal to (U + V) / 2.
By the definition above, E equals 93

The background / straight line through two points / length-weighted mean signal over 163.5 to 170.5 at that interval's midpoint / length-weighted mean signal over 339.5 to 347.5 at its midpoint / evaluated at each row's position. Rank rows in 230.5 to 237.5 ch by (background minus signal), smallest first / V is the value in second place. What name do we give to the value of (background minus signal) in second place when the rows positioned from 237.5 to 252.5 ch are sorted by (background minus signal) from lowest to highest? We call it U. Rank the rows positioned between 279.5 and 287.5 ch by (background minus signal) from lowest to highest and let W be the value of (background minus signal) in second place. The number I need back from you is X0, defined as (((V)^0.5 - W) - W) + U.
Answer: 11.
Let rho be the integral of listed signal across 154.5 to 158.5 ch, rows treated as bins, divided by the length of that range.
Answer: 95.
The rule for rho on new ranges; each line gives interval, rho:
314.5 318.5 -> 59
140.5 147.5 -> 57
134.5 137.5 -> 87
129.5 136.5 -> 99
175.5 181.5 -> 95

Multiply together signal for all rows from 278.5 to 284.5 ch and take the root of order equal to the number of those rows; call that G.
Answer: 103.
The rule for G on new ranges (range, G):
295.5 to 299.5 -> 116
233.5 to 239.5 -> 94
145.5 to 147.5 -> 65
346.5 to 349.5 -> 119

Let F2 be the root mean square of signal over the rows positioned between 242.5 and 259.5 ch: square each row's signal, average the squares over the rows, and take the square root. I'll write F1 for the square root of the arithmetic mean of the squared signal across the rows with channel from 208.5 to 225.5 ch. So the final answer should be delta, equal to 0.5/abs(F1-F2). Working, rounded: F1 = 94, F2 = 101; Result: 0.07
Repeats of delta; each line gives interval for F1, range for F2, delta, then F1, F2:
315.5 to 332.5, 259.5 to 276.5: 0.11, 93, 97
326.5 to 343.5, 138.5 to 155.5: 0.01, 117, 73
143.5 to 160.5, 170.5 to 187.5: 0.05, 84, 94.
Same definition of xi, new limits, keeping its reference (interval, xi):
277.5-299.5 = 278.0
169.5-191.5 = 191.0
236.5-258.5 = 243.0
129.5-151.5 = 142.0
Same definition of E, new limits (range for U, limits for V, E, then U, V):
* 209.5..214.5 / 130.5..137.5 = 97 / 93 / 100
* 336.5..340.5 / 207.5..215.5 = 108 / 123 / 93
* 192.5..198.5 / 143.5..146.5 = 73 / 88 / 57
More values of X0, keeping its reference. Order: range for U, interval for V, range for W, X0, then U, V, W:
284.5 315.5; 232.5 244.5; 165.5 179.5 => 4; -9.2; 2.2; -6.1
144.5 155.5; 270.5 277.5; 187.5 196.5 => -7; -10.4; 11.7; -0.1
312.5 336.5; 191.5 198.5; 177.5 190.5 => 17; -1.3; 3.0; -8.1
